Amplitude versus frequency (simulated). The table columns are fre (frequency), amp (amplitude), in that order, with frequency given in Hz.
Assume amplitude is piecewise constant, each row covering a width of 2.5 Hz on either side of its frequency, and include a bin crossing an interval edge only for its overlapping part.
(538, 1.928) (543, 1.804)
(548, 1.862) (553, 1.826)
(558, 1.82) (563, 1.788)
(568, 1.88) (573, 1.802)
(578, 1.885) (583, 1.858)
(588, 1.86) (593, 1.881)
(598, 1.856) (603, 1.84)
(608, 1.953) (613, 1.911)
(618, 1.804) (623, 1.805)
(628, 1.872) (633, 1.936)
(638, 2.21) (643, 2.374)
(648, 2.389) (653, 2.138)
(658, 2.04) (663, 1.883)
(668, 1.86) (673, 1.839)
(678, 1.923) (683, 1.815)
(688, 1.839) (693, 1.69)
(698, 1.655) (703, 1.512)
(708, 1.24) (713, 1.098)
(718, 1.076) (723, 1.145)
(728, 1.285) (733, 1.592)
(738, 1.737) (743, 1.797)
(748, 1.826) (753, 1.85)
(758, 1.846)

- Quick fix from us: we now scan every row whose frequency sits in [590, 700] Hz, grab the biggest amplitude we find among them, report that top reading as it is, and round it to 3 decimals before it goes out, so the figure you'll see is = 2.389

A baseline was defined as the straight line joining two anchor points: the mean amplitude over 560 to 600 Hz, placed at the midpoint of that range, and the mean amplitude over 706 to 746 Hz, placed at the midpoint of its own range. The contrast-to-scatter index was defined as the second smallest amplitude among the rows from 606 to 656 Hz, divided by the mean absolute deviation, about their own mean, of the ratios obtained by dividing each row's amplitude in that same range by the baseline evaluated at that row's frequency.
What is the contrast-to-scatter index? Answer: 13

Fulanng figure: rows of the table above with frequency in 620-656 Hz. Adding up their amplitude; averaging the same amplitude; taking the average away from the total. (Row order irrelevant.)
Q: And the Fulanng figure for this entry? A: 12.6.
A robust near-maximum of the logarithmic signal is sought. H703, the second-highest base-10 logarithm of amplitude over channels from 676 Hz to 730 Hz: 0.265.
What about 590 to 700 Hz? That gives 0.375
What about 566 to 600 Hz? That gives 0.274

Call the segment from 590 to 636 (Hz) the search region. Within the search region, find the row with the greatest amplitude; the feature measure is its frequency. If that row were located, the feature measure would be 608 Hz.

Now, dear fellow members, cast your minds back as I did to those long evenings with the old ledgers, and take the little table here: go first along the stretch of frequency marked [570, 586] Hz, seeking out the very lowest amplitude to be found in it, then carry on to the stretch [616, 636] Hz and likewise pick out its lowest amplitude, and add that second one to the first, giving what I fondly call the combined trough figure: 3.61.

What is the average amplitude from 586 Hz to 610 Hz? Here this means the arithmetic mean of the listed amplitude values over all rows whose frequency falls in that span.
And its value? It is 1.88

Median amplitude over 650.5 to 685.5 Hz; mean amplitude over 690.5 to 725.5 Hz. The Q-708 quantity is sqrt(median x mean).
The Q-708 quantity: 1.59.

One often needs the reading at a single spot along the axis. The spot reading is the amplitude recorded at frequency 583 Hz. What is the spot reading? 1.858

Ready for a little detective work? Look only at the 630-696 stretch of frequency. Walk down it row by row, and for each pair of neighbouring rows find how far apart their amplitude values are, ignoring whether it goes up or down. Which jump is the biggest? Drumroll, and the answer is 0.27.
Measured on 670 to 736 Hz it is 0.31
